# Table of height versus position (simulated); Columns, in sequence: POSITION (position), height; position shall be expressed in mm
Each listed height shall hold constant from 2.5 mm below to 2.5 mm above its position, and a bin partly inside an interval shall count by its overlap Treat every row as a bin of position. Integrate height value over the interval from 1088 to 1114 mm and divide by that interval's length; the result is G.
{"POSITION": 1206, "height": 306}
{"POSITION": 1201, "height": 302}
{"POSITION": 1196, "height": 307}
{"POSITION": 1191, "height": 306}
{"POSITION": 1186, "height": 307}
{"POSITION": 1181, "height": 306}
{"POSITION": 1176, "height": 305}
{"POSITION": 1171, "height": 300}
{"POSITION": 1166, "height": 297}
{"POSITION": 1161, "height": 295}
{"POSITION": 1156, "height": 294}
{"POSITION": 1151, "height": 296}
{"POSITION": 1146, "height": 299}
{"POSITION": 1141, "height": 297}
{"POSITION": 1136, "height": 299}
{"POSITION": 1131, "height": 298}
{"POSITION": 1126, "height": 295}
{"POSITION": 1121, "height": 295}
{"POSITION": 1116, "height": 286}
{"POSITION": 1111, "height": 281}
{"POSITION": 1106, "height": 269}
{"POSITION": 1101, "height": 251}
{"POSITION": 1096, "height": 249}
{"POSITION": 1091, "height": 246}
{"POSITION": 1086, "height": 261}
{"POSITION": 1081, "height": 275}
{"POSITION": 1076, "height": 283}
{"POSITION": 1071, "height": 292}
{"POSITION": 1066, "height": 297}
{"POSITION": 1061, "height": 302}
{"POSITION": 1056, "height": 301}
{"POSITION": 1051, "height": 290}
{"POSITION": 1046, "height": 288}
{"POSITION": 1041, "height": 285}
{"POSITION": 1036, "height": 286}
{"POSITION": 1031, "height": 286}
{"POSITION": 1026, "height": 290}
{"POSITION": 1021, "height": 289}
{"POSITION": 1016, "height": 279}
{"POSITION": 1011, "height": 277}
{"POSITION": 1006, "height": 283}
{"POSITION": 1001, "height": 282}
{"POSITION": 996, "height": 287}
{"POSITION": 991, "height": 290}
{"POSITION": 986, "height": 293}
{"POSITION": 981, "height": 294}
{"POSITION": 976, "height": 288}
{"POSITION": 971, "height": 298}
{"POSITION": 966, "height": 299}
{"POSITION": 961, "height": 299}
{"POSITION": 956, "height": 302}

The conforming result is 260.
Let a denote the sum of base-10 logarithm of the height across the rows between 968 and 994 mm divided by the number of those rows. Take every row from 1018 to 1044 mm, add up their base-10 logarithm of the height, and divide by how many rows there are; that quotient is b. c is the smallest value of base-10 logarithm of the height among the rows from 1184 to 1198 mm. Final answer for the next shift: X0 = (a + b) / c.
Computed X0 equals 1.98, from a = 2.466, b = 2.458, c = 2.49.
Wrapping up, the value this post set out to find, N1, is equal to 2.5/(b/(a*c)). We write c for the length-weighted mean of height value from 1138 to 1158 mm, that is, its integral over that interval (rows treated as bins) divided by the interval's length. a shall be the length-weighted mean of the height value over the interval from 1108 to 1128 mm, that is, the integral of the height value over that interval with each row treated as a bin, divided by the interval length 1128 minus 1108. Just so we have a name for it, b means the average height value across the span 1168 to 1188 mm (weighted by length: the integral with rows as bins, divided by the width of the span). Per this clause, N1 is 703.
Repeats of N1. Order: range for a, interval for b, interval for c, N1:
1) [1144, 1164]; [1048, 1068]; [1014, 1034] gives 712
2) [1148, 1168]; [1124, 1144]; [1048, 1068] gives 739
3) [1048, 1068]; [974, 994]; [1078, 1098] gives 660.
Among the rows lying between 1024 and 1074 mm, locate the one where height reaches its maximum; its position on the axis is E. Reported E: 1061 mm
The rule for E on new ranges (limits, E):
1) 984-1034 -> 986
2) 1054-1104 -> 1061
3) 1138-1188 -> 1186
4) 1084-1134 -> 1131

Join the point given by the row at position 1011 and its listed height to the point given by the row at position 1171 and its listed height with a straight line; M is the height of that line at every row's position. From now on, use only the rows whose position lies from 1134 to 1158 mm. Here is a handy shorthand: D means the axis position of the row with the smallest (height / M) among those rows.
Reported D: 1156 mm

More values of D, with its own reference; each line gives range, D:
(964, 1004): 1001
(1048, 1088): 1086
